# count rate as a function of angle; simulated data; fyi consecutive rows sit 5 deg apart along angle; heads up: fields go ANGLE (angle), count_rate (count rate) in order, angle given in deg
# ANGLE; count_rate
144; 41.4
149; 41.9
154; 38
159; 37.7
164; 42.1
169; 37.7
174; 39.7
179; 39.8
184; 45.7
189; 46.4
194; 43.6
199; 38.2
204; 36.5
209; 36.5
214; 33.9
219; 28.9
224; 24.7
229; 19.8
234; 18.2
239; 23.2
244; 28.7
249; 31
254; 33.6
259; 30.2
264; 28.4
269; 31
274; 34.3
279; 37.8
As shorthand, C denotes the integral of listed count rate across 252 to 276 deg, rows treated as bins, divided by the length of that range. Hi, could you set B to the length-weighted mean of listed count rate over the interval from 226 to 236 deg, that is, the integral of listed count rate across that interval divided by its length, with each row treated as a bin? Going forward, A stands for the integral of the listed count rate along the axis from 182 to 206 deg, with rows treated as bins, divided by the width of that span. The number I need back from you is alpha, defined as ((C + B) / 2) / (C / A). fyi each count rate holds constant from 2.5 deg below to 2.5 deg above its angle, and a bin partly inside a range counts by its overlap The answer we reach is 34.0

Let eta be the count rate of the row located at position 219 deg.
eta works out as 28.9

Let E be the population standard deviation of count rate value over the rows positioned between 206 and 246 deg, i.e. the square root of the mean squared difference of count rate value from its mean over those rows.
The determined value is 6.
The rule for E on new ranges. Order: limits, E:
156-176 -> 2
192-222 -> 4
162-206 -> 3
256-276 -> 2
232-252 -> 5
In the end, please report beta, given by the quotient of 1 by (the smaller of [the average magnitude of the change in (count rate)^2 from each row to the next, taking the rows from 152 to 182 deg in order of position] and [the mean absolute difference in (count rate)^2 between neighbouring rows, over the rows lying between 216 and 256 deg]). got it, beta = 0.0056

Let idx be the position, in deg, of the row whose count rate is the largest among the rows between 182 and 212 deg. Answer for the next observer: 189 deg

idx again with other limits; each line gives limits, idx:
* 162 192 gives 189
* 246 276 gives 274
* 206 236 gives 209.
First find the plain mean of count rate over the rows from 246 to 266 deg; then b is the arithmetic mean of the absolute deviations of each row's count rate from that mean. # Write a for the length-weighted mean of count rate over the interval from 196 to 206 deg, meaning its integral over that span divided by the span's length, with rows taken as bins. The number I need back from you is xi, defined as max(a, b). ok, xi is 38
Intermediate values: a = 38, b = 1.5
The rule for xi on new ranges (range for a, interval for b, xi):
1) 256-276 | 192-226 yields 31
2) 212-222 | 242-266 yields 31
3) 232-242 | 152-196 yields 21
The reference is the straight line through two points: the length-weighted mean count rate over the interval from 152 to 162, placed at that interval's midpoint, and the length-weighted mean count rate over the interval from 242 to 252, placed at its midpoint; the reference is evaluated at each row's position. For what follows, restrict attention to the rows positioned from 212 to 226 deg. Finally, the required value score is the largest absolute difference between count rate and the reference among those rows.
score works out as 7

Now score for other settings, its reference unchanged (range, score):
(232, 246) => 13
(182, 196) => 11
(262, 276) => 7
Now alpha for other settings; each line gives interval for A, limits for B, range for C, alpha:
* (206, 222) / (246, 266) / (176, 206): 28.6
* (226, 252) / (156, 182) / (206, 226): 27.6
